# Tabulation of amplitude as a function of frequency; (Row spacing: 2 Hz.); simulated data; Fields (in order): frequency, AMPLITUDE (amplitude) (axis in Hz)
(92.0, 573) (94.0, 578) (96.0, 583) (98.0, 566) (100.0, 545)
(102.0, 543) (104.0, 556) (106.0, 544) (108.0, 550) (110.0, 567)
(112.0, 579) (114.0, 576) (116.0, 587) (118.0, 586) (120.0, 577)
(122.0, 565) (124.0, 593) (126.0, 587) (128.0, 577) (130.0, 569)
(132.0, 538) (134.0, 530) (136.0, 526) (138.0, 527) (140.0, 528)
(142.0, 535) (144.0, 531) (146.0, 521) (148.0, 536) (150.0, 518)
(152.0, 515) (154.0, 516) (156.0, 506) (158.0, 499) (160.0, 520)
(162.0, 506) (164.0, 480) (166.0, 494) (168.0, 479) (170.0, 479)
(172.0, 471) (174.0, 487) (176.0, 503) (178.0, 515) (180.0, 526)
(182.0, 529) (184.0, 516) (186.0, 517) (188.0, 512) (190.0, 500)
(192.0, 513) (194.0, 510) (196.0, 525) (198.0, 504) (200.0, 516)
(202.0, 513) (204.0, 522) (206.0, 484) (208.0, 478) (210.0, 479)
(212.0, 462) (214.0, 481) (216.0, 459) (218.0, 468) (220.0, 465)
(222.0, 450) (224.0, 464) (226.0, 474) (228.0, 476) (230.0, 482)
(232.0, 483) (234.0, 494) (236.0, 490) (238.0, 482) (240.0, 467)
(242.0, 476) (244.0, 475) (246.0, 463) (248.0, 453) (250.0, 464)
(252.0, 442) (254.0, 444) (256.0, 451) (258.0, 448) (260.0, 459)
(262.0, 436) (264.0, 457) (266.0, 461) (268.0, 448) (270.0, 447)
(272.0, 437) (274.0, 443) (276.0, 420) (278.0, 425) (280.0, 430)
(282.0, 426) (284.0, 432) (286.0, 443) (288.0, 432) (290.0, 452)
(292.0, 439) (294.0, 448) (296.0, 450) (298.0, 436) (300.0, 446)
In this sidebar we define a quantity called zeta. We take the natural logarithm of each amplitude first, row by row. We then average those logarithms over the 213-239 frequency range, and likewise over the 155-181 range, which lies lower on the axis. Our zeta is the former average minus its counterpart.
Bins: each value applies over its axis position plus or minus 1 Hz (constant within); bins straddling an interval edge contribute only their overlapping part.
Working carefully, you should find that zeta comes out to -0.05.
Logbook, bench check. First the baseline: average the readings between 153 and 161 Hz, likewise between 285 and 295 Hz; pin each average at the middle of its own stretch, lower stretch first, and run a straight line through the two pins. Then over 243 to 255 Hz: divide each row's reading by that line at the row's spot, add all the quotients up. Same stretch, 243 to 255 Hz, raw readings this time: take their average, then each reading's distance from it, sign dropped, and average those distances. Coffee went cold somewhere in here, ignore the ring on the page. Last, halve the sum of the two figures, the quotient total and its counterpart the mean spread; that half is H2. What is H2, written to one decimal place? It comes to 8.2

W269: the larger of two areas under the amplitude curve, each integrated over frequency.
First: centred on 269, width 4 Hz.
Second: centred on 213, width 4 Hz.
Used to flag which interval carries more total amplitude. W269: 1886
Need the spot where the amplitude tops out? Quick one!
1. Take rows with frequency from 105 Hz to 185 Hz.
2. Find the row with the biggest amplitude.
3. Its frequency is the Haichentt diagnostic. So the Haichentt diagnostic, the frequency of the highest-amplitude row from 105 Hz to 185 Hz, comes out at 124.0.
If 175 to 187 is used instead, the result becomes 182.0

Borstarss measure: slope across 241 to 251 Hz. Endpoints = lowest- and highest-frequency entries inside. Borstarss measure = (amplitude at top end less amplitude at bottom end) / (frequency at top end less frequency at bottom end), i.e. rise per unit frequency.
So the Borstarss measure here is -1.5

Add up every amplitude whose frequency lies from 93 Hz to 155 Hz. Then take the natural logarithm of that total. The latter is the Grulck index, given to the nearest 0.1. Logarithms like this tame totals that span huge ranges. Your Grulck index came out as 9.7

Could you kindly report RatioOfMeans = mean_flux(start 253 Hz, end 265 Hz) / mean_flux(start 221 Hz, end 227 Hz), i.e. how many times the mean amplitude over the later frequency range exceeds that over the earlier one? 0.97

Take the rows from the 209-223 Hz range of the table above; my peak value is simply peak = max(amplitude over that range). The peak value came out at 481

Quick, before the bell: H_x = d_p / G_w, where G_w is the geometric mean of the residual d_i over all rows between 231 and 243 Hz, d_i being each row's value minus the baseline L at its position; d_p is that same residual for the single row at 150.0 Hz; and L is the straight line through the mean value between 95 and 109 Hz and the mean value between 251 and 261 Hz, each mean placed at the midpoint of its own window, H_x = -0.2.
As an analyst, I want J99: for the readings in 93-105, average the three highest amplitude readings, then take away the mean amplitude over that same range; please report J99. 14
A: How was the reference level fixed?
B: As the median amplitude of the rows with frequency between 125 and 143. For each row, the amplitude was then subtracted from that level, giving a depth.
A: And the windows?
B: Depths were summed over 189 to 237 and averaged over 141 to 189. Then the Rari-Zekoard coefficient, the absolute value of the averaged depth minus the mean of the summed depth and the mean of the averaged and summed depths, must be 841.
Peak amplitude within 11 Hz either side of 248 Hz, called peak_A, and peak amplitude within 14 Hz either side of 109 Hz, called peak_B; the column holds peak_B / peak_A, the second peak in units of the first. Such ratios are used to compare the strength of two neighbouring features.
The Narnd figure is 1.22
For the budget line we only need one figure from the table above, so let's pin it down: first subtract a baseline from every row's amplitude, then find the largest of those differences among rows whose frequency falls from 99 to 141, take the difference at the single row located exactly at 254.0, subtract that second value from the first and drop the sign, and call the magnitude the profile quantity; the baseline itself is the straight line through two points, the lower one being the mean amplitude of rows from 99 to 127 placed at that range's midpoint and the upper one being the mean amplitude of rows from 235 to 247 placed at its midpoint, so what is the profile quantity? 55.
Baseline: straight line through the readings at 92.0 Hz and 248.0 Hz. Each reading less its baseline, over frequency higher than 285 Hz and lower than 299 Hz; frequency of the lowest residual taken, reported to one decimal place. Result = 288.0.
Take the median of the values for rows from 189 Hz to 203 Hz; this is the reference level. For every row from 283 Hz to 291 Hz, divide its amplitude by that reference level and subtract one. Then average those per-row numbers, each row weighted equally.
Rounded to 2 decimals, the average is -0.14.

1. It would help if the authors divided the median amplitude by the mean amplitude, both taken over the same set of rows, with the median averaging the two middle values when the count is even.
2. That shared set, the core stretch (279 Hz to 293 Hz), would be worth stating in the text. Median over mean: 0.99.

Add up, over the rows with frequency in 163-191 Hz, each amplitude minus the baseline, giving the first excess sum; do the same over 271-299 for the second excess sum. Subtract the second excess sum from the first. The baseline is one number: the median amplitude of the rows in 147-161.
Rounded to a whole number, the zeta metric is 895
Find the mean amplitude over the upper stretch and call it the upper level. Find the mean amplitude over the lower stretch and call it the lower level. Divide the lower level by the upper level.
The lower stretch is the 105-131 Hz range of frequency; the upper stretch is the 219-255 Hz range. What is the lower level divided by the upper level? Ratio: 1.22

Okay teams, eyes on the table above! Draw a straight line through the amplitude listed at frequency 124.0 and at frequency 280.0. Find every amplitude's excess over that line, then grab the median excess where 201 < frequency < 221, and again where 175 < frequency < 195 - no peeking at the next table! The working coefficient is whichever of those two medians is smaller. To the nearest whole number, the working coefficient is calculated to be -25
